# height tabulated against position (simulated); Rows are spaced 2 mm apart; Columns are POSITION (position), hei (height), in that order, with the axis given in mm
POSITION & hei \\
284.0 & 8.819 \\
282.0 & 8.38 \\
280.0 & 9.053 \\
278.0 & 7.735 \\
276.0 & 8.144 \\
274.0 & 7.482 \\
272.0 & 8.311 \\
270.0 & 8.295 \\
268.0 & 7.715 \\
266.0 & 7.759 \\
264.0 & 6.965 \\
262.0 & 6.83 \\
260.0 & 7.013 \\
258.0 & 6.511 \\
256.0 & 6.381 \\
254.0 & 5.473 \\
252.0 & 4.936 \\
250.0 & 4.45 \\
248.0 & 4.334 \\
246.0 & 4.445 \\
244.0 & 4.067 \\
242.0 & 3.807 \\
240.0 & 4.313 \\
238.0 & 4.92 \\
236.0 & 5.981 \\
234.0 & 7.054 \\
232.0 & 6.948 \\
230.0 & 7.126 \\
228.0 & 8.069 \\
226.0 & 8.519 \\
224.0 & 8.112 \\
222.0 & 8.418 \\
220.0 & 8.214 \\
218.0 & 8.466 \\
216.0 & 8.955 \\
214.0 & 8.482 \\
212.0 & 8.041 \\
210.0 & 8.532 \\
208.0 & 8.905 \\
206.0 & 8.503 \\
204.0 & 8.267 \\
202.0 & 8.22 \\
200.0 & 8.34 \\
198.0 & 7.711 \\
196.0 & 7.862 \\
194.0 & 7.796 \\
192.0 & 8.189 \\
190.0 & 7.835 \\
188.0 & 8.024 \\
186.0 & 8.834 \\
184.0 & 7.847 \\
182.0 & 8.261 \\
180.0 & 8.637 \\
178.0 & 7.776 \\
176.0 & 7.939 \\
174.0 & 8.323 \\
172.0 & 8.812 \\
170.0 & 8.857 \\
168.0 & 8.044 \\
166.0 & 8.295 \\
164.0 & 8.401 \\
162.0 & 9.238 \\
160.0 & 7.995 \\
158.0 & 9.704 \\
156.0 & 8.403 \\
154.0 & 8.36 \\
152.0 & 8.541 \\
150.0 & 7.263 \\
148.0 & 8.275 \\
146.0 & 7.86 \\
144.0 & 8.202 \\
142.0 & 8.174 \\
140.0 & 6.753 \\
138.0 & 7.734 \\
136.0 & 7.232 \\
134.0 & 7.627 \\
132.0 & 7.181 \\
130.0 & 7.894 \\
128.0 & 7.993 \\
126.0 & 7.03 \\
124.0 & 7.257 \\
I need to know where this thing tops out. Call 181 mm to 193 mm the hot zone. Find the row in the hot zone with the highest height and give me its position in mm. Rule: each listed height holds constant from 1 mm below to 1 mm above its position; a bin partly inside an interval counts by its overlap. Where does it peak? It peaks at 186.0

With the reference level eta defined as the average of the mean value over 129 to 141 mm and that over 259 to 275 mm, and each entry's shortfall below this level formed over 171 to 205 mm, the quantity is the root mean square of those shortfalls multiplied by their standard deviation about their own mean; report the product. 0.3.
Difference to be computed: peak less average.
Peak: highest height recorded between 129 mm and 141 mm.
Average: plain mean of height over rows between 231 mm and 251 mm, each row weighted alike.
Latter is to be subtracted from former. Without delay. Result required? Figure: 2.9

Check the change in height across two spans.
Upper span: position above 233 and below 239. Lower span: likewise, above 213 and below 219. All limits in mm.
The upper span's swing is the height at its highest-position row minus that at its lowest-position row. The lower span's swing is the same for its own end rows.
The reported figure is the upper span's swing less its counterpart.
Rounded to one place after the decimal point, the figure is -2.1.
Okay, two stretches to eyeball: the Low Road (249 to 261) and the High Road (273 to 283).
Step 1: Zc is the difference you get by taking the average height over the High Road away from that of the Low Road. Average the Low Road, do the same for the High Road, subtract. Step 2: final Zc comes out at -2.4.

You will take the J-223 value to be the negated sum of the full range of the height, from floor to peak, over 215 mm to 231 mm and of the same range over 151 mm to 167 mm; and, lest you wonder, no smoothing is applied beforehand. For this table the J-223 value -3.5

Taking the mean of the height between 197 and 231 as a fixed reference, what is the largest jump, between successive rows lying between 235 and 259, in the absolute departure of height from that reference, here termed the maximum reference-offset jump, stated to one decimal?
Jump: 1.1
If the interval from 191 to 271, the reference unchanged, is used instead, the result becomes 1.1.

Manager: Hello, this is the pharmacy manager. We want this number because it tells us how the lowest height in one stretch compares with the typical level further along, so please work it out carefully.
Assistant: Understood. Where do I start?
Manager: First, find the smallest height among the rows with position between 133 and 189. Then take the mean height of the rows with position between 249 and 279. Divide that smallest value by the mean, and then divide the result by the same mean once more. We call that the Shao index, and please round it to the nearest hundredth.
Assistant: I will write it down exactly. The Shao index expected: 0.14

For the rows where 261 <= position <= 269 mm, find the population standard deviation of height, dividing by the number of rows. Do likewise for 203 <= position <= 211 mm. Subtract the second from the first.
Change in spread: 0.19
